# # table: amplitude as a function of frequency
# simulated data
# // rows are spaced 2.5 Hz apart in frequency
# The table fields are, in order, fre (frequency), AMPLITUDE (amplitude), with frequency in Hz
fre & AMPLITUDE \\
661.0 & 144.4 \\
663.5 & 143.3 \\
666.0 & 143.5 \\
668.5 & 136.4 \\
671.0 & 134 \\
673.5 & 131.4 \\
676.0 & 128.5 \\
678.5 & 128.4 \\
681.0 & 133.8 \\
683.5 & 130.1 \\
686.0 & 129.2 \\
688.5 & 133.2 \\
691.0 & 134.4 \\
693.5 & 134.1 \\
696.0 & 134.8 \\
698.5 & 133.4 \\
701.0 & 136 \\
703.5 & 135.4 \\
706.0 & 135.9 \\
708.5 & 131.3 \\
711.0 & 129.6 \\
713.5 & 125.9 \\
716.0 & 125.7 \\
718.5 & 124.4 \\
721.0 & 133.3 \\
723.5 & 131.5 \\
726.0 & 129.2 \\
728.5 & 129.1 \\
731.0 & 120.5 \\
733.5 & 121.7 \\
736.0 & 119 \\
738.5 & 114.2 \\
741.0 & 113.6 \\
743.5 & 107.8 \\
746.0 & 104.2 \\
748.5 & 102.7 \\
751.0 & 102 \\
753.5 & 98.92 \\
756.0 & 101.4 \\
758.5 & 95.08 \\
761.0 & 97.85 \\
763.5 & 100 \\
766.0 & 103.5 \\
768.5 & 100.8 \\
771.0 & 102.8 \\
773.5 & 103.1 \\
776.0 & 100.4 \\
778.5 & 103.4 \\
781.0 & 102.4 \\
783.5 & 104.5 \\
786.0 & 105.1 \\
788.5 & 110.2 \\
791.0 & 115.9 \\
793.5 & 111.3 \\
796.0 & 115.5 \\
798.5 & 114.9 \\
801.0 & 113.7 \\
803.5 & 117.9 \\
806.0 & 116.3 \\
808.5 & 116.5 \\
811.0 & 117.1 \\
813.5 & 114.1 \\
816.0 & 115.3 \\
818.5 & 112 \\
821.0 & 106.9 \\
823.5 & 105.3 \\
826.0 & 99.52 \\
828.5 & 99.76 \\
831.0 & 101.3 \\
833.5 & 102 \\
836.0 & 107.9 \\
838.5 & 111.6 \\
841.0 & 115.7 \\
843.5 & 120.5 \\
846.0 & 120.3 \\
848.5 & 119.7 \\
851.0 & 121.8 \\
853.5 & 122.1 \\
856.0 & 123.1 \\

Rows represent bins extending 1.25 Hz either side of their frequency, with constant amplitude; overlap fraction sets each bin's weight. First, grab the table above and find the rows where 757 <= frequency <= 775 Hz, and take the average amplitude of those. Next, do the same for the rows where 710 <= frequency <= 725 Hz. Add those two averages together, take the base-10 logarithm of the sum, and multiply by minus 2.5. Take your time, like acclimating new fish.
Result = -5.90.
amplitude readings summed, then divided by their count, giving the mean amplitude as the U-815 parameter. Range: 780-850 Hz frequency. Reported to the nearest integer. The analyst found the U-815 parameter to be 111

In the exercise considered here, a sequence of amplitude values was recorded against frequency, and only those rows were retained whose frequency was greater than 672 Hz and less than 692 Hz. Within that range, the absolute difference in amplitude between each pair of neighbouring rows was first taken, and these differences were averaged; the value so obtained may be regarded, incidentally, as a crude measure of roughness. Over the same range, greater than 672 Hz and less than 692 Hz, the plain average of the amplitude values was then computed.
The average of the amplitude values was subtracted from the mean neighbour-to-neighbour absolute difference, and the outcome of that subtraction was -129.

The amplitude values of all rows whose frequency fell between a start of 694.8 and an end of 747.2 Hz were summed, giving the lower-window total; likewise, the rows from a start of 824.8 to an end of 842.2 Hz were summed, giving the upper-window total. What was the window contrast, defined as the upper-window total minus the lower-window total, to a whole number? -1899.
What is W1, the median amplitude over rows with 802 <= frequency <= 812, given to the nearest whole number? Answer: 117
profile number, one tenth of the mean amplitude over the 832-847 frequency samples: 11.3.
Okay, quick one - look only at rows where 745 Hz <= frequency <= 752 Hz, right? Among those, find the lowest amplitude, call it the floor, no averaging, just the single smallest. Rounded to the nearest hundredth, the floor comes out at 102.00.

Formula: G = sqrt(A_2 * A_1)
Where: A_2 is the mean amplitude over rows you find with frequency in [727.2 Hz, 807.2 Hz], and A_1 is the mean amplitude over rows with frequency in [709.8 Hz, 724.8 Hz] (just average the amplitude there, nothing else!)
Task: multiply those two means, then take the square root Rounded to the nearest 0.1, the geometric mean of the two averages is 118.0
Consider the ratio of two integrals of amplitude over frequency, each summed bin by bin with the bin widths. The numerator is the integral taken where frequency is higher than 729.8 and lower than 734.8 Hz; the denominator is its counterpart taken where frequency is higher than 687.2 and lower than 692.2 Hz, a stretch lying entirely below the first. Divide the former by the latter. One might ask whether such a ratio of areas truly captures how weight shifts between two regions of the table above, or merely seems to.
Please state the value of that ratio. 0.91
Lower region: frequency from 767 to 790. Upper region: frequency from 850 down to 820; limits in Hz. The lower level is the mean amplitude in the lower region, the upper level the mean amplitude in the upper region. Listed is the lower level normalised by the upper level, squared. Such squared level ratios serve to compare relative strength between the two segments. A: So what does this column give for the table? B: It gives 0.90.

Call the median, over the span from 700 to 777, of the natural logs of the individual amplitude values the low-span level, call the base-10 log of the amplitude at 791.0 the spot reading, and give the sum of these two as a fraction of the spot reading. 3.30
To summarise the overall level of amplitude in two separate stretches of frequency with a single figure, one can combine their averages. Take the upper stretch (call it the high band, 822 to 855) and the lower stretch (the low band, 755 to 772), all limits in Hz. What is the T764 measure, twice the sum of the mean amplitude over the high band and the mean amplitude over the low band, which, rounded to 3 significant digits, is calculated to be 423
